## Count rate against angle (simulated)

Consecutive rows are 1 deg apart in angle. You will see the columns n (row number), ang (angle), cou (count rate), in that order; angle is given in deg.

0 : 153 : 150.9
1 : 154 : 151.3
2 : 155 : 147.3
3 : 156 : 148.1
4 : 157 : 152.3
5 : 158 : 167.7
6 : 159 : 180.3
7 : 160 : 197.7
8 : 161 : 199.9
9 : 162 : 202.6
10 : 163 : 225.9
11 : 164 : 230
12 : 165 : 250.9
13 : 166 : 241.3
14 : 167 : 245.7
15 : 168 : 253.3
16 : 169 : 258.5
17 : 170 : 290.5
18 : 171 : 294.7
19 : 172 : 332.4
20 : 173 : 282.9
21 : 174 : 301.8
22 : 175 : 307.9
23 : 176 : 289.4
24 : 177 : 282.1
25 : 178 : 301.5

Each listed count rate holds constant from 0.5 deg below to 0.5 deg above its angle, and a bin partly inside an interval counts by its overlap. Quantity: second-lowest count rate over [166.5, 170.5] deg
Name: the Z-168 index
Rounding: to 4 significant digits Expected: 253.3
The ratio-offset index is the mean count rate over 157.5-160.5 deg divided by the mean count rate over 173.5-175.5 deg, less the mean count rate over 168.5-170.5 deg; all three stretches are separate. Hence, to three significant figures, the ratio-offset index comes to -274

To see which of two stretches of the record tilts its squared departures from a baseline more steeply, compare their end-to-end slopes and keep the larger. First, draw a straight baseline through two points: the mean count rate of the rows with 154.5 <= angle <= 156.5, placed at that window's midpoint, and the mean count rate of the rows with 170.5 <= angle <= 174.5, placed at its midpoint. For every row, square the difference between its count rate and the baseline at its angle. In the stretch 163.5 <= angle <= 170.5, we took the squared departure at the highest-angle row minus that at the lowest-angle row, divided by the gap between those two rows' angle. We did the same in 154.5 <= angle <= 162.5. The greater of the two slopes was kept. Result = 14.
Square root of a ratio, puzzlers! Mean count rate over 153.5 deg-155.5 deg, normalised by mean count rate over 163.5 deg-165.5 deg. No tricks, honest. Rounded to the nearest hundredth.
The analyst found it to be 0.79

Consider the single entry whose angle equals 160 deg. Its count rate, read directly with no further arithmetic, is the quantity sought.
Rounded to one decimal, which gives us 197.7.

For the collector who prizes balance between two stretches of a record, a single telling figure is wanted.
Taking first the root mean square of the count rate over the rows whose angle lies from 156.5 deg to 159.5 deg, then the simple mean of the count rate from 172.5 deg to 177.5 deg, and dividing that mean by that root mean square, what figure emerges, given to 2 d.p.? 1.75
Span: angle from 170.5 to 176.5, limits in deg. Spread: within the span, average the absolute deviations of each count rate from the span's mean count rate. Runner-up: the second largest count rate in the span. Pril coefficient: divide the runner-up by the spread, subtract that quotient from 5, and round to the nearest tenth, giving -19.6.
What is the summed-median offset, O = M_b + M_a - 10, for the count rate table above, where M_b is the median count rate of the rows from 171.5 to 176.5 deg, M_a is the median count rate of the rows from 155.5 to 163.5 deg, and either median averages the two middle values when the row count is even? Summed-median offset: 481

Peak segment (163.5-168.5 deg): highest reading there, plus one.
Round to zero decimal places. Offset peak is 254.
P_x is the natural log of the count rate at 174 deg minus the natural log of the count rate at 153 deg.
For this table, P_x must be 0.69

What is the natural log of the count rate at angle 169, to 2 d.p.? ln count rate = 5.55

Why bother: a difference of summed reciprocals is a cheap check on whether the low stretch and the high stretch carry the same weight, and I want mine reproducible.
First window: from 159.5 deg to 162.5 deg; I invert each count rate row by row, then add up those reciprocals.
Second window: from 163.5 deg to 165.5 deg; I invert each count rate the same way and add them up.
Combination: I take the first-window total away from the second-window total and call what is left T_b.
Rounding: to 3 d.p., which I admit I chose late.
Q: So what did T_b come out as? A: -0.007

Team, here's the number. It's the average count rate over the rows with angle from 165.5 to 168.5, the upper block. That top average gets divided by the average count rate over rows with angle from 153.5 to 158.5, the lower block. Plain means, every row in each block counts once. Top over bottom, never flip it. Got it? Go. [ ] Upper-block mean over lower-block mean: 1.61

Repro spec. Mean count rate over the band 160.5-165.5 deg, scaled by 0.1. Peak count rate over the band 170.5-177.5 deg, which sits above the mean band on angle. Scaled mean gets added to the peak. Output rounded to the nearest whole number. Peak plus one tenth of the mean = 355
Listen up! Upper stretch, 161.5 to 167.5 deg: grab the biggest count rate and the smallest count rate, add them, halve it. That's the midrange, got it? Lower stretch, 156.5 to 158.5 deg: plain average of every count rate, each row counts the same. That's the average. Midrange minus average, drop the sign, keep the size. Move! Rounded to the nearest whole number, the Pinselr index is 67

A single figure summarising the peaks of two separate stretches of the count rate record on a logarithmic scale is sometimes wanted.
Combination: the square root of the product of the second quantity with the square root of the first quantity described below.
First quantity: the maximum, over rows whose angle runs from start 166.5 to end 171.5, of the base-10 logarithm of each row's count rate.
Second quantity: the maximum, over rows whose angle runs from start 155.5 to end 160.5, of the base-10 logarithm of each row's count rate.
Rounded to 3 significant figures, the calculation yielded 1.90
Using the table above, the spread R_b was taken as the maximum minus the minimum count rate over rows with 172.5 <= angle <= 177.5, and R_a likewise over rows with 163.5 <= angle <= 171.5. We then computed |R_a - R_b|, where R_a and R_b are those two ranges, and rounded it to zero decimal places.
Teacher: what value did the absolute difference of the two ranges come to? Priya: 39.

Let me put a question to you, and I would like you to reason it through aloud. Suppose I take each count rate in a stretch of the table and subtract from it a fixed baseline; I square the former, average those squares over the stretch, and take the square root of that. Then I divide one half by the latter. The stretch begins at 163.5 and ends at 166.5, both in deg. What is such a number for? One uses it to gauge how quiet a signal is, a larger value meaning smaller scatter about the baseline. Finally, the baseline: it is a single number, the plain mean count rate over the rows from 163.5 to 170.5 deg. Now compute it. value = 0.0337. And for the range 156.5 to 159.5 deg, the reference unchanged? 0.0058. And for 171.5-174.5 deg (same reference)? 0.0088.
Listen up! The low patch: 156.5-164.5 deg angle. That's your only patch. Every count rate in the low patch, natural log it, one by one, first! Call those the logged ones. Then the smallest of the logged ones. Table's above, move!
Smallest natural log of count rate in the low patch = 5.03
